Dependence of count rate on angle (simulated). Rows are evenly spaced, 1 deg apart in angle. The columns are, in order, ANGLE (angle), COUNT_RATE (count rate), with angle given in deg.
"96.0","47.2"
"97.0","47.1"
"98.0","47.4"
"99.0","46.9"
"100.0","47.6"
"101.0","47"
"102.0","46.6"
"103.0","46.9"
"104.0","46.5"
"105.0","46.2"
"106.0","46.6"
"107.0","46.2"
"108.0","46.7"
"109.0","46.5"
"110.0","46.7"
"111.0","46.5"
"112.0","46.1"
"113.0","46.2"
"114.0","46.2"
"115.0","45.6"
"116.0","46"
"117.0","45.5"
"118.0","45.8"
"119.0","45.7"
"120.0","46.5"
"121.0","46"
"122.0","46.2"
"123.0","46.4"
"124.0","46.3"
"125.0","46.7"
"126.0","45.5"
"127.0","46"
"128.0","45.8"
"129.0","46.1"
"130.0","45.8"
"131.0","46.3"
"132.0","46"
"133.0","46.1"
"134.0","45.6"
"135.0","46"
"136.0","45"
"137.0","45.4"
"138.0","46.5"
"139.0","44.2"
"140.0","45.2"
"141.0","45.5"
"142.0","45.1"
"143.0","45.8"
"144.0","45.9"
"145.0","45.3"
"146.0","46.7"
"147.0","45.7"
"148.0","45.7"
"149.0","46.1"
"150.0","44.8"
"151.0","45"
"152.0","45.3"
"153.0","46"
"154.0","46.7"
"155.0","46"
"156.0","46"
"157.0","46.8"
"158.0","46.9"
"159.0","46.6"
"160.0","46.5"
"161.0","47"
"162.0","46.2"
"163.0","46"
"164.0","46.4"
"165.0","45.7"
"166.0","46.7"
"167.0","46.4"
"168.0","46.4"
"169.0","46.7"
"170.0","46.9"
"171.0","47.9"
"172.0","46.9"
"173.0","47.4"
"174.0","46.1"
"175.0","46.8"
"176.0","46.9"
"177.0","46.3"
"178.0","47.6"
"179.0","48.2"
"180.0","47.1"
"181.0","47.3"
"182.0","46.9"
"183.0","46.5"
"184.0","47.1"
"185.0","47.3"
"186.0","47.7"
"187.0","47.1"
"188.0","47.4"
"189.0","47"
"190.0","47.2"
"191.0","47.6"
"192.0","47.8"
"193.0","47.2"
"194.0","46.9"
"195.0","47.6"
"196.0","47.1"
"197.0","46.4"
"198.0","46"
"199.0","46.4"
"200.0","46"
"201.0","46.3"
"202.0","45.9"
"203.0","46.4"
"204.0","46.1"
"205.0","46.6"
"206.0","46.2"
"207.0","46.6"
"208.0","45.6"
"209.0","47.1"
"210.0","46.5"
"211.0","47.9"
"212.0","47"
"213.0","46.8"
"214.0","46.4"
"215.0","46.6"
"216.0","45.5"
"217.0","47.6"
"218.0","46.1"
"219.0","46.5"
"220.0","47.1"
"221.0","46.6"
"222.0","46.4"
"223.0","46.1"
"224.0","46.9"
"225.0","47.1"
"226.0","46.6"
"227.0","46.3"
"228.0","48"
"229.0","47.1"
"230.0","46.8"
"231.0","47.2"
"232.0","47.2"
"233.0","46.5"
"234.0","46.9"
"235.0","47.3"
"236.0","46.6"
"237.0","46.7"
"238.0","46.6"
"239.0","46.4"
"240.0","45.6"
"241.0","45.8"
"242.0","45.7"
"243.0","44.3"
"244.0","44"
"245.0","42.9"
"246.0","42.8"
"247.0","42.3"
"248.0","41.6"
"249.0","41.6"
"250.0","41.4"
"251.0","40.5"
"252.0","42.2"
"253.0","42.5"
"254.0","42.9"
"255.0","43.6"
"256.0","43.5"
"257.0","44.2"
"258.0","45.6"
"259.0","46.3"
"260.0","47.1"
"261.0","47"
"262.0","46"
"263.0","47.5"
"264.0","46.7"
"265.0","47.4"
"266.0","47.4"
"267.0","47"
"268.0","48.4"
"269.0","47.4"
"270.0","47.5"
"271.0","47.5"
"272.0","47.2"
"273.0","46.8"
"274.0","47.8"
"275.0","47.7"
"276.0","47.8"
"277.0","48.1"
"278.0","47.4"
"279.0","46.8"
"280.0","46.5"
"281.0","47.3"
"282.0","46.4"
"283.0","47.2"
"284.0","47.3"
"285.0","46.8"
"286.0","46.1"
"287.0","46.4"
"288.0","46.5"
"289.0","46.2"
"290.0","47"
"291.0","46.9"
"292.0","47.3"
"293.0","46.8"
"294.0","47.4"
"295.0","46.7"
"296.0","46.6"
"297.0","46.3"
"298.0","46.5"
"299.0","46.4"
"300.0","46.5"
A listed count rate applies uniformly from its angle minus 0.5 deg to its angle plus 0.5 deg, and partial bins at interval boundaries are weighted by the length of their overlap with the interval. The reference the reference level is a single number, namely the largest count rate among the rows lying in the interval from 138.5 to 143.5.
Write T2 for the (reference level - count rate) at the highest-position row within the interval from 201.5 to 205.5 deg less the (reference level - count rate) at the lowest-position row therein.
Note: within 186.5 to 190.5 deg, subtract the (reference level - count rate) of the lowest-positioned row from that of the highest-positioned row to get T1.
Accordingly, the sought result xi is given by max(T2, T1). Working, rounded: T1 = -0.1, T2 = -0.7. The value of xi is -0.1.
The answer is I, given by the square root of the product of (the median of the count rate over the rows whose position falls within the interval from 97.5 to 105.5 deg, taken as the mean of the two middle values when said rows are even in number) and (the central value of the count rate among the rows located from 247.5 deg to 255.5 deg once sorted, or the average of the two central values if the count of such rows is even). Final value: 44.3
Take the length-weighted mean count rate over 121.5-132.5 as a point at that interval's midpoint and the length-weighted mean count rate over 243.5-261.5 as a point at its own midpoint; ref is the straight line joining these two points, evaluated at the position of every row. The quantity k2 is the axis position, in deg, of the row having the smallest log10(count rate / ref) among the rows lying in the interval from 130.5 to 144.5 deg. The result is 139.0 deg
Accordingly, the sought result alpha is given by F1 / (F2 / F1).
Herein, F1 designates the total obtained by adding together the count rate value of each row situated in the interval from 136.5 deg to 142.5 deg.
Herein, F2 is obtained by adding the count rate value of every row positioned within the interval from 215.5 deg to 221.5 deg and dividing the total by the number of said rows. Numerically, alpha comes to 1588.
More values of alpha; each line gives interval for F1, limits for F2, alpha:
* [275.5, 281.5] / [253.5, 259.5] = 1817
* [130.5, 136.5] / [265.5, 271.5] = 1591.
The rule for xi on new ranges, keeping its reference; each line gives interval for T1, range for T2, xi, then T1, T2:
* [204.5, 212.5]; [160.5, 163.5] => 1.0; -0.4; 1.0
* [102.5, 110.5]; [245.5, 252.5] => 0.6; 0.2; 0.6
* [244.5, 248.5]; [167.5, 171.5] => 1.3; 1.3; -1.5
